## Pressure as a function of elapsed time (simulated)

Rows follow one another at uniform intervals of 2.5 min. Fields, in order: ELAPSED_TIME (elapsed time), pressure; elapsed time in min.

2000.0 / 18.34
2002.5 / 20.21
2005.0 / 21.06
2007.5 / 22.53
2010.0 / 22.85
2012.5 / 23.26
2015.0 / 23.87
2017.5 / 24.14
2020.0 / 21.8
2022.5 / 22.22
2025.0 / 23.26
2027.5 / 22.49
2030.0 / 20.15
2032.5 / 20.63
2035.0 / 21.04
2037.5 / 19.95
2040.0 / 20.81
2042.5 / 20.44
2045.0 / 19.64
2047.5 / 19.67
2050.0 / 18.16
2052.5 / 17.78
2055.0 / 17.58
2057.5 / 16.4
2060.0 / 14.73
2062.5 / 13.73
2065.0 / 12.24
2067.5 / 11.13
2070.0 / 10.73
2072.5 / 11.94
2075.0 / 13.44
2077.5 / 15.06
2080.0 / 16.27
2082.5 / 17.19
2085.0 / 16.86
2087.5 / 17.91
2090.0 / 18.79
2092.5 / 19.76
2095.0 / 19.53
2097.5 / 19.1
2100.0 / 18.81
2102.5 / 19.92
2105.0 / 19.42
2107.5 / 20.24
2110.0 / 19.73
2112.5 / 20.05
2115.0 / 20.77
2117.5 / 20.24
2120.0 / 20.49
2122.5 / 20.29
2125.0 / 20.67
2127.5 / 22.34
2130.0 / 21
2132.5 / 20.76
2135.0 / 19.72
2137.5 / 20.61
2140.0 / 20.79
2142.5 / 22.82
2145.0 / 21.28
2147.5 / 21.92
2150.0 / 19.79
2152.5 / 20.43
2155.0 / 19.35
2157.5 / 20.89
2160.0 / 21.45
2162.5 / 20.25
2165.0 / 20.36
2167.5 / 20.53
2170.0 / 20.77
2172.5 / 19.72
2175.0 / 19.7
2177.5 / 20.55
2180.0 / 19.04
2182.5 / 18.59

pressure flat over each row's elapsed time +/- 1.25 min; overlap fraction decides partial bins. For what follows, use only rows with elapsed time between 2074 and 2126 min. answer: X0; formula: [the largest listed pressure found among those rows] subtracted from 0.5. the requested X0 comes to -20.3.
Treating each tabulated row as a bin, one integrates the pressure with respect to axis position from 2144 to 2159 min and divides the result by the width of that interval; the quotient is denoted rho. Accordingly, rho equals 20.6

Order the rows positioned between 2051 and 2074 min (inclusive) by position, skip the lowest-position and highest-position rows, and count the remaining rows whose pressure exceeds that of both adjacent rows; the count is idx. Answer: 0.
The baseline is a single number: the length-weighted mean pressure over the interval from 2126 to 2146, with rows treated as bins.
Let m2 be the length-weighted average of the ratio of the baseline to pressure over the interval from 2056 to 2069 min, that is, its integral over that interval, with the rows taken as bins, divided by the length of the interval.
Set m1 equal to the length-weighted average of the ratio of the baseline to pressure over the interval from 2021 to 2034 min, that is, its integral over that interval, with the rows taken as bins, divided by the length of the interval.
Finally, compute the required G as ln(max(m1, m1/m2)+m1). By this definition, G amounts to 0.67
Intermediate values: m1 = 0.98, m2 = 1.58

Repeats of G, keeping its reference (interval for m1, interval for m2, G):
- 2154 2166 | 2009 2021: 0.77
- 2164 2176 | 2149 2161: 0.74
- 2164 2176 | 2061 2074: 0.74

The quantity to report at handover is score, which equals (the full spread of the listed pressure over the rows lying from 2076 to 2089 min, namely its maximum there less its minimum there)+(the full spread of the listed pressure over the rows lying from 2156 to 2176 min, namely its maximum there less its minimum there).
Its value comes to 4.6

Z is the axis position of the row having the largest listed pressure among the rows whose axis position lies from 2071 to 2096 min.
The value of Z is 2092.5 min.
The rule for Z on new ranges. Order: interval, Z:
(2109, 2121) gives 2115.0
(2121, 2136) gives 2127.5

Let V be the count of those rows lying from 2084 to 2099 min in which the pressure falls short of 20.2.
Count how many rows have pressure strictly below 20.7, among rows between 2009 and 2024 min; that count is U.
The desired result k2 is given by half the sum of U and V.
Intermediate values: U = 0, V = 6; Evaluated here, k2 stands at 3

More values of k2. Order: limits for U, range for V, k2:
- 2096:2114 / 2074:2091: 7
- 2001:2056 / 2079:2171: 13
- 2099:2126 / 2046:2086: 13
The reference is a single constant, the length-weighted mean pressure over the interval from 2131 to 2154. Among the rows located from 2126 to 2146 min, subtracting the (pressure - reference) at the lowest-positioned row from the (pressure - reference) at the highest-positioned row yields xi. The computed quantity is -1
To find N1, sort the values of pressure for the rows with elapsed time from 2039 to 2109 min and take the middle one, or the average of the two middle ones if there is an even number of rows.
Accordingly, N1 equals 18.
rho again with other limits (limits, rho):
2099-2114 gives 19.7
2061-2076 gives 12.2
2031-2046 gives 20.4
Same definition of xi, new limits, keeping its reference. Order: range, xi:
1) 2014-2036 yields -3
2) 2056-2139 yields 4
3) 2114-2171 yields 0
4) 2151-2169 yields 0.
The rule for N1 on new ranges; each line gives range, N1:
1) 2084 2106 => 19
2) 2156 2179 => 21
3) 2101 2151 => 21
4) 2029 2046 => 20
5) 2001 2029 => 23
